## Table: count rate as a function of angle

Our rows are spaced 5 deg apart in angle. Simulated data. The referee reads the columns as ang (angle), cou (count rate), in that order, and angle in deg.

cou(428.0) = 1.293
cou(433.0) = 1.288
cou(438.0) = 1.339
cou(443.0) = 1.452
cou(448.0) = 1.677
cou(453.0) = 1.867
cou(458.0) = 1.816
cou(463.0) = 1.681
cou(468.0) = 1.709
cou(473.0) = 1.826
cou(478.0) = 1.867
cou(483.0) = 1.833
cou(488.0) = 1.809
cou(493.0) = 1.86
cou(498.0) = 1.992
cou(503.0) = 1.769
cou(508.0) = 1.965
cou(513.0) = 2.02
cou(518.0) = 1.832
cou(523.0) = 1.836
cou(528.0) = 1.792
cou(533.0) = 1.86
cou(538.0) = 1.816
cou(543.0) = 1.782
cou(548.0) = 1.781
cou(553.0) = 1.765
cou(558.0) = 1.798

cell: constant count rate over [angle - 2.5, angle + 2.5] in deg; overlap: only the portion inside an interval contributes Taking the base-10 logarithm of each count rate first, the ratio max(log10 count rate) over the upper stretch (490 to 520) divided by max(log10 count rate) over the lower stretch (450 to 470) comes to 1.13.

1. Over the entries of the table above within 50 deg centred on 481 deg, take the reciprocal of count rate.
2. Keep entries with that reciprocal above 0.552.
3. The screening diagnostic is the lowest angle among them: 463.0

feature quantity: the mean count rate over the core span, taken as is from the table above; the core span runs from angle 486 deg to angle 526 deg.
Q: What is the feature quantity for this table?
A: 1.89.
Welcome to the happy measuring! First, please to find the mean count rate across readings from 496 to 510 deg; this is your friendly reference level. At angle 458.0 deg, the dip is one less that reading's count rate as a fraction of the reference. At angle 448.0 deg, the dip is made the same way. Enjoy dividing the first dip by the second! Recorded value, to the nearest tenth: 0.4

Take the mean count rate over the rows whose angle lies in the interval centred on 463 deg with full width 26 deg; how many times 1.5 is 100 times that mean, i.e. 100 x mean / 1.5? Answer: 119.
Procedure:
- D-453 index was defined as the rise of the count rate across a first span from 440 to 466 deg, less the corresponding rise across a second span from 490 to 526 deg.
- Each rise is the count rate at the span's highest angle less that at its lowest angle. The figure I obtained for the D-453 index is 0.25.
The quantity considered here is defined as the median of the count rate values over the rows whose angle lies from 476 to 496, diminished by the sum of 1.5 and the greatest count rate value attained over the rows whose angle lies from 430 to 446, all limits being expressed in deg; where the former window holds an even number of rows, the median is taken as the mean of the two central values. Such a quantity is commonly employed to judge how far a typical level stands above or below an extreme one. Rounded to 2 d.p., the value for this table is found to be -1.11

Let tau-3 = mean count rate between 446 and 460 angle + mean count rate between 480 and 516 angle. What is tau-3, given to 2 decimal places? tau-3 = 3.68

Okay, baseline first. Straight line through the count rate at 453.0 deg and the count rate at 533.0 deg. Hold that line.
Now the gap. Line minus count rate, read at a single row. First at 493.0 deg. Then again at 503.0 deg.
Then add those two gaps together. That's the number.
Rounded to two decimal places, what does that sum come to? 0.10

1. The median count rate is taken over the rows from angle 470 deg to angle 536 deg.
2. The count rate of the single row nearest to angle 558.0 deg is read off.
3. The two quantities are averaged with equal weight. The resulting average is 1.82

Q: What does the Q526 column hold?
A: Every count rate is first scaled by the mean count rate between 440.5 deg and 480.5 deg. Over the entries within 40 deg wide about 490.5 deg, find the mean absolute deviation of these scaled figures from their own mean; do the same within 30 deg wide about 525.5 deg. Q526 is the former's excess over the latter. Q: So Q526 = 0.002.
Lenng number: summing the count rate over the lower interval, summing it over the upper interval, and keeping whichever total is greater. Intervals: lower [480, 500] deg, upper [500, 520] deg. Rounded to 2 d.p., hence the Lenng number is 7.59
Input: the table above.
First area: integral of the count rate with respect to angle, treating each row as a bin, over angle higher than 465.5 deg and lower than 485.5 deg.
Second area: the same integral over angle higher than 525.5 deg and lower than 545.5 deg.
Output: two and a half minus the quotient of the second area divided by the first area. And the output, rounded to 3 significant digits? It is 1.50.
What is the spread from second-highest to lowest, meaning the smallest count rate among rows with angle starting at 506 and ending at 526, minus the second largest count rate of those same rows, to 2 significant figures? -0.13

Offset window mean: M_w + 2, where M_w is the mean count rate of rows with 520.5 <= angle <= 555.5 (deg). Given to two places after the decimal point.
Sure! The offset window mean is 3.80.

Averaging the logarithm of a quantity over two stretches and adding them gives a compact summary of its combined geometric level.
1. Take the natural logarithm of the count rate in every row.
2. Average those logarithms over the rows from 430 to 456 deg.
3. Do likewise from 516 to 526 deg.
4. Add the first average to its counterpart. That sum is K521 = 1.02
